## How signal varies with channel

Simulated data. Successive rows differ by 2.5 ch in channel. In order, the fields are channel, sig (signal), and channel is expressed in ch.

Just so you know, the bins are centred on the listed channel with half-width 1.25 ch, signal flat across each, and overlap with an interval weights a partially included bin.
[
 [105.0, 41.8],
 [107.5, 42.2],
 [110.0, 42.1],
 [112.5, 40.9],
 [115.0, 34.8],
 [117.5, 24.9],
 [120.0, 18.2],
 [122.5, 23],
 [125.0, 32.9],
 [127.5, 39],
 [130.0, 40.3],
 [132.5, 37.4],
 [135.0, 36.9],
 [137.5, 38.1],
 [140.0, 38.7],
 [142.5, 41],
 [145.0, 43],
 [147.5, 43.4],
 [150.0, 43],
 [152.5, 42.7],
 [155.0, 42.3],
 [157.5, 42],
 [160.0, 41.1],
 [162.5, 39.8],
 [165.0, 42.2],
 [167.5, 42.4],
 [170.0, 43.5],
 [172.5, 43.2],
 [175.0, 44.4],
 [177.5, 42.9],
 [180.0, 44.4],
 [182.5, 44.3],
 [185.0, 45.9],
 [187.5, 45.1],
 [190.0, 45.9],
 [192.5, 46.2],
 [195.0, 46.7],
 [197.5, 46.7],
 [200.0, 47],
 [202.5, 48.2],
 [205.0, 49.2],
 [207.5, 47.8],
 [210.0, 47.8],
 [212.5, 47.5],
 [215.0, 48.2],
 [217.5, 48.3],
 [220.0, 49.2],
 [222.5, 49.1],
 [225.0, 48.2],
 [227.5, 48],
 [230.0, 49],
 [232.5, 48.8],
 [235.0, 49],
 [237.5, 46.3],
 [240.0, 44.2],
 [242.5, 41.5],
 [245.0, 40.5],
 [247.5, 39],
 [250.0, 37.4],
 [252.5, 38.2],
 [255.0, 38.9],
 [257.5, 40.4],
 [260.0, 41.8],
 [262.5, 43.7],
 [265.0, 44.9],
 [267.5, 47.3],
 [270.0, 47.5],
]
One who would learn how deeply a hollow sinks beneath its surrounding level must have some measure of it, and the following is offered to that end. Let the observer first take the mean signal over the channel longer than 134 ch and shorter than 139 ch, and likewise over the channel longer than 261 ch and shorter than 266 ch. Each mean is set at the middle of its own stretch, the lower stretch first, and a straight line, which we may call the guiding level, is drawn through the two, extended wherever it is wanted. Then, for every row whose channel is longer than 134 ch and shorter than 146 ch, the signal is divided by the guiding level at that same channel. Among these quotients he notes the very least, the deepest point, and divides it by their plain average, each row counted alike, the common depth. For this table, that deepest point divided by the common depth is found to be 0.940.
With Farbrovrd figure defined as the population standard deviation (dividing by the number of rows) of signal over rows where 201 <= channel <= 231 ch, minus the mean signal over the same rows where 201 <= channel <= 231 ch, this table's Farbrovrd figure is -47.8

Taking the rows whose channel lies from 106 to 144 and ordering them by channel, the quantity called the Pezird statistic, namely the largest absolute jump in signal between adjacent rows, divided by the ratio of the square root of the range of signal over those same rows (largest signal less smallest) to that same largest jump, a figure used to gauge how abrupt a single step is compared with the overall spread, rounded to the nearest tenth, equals 20.0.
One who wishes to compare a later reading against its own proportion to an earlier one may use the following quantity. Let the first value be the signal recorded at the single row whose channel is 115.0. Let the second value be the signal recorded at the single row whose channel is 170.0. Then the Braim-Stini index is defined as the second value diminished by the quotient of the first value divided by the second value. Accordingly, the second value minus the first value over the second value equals 43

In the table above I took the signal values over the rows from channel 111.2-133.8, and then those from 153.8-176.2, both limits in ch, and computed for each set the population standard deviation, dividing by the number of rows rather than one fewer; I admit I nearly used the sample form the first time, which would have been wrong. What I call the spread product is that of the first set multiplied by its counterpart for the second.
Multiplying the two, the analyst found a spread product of 10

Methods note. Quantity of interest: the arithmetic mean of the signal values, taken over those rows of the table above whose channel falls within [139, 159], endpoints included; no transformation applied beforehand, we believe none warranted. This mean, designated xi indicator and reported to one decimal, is 42.0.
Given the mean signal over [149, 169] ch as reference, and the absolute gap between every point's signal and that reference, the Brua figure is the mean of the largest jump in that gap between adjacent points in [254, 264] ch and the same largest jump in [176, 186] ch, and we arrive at 1.6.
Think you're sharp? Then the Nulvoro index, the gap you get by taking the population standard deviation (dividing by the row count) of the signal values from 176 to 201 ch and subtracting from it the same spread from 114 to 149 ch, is -6.2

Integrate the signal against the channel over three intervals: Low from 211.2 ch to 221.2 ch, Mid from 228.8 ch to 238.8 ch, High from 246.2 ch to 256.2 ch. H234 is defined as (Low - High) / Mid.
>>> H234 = 0.21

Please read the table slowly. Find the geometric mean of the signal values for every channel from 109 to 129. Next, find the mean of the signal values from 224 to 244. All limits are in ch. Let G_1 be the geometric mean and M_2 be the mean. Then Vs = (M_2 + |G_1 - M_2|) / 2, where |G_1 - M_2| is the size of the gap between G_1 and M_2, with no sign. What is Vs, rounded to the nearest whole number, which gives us 31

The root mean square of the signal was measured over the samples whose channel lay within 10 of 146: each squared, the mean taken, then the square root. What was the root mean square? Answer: 41.6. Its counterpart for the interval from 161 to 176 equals 42.6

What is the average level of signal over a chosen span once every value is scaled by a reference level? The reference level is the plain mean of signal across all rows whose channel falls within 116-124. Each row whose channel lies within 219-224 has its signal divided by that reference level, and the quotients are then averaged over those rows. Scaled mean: 2.2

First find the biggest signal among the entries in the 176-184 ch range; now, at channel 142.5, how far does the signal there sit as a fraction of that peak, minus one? -0.08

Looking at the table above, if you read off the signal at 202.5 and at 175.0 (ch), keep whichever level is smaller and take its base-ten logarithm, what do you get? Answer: 1.65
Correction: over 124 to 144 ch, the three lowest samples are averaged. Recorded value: 36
